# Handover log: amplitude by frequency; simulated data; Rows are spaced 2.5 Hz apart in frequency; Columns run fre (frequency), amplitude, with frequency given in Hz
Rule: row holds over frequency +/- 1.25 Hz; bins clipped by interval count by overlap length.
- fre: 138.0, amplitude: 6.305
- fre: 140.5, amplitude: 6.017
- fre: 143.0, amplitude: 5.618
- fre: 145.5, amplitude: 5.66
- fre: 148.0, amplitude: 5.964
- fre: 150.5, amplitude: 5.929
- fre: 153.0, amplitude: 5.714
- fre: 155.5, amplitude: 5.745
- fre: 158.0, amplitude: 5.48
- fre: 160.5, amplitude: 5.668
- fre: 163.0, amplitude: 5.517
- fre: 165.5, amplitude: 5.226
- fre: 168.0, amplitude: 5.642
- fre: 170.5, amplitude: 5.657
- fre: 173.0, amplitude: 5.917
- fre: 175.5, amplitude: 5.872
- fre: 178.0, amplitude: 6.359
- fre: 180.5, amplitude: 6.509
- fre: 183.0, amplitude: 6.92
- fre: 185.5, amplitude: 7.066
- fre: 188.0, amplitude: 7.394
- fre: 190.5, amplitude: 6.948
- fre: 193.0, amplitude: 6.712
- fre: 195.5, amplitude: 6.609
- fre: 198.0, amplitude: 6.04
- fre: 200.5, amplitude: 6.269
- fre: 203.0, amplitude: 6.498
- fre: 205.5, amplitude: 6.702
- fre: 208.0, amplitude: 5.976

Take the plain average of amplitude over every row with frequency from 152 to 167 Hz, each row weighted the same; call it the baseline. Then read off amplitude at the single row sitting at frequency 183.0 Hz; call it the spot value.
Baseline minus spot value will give -1.4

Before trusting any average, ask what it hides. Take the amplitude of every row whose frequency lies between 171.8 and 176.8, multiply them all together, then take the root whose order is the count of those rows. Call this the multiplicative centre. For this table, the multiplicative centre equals 5.89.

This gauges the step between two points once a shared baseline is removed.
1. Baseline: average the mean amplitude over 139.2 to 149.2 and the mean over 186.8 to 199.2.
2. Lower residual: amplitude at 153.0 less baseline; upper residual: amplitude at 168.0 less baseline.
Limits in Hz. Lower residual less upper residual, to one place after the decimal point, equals 0.1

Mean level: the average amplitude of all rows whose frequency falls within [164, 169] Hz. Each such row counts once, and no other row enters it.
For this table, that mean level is 5.4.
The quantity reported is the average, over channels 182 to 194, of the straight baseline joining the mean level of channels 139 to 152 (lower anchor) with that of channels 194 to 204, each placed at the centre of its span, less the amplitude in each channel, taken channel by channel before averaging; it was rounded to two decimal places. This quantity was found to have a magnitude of -0.76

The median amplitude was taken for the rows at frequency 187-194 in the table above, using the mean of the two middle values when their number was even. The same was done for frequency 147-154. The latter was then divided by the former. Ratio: 0.85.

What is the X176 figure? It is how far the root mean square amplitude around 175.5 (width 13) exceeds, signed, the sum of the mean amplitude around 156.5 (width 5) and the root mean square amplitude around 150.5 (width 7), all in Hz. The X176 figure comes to -5.4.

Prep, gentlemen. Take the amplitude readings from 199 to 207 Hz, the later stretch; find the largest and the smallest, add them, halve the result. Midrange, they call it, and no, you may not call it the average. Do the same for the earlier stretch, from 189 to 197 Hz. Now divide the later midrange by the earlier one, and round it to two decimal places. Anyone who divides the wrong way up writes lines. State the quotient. 0.96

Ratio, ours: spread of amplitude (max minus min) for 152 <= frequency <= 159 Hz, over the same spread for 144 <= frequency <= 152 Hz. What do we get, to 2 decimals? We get 0.87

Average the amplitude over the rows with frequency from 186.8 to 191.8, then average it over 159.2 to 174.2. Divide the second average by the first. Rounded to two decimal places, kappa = 0.78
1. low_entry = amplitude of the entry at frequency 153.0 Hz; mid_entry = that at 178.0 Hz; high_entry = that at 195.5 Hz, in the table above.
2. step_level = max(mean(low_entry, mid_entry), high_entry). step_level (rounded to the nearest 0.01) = 6.61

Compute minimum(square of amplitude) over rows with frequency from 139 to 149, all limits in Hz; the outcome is 32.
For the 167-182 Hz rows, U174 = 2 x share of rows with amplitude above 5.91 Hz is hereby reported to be 1.0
